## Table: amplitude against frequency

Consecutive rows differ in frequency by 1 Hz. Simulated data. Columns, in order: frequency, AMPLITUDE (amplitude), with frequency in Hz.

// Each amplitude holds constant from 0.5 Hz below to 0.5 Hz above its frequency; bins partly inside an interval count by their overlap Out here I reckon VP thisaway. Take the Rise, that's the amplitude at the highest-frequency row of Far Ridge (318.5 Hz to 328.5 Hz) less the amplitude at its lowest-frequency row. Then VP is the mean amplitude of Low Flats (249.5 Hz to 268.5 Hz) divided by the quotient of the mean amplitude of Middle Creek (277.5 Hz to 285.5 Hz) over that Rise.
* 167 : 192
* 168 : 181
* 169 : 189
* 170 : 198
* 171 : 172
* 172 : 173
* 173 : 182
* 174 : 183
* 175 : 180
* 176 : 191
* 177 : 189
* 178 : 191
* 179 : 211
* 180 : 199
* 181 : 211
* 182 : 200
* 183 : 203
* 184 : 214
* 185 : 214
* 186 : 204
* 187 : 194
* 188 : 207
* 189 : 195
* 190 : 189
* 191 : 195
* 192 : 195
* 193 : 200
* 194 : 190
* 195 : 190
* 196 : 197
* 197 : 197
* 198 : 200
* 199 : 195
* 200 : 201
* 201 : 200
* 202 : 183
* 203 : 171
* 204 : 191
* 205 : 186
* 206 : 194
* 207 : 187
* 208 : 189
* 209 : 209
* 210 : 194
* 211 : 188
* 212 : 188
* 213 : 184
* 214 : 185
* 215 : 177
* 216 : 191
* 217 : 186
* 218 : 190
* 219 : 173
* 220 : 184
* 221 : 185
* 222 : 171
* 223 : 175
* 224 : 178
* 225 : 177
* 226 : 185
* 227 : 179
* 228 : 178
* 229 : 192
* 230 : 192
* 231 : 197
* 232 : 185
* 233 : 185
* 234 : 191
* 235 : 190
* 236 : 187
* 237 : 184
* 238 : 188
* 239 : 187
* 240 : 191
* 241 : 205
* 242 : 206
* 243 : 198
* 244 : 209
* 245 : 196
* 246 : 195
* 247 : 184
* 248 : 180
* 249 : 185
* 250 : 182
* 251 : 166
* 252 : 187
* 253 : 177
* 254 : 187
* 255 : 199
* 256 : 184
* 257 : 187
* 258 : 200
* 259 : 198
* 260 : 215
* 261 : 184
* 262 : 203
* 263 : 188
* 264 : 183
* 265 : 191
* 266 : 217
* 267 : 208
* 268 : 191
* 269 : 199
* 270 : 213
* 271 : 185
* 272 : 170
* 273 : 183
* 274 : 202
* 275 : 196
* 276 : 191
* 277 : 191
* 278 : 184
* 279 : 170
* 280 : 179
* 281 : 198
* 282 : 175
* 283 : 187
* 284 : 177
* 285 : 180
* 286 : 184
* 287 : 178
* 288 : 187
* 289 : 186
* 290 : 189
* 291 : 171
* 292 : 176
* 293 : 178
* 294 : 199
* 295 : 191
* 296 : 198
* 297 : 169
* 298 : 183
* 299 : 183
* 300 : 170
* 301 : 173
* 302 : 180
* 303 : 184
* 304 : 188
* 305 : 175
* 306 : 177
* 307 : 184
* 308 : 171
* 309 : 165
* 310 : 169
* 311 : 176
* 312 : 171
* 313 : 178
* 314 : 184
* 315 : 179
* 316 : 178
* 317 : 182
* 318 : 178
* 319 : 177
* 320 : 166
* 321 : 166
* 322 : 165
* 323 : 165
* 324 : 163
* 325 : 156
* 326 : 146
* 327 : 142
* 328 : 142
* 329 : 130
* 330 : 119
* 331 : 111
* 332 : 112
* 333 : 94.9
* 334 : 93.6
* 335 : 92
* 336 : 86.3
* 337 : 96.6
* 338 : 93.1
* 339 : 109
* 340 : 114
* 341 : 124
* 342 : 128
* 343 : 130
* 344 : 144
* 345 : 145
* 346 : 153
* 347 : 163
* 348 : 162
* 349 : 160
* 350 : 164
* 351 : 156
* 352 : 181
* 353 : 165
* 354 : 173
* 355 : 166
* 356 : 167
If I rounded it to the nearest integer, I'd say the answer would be -37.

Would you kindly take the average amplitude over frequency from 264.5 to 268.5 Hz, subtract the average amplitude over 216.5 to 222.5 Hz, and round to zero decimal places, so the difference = 20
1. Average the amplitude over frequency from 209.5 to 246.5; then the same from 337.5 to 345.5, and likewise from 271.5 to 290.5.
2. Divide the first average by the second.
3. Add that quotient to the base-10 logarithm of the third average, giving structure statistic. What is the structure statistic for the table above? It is 3.79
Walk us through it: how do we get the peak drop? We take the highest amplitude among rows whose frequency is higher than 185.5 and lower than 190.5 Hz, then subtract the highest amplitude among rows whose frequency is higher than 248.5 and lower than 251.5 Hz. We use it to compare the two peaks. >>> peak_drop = 22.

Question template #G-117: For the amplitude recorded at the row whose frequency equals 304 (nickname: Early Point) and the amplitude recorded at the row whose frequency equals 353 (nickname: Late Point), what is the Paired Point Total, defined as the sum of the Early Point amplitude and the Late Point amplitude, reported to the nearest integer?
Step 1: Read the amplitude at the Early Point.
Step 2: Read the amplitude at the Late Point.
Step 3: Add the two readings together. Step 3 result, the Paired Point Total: 353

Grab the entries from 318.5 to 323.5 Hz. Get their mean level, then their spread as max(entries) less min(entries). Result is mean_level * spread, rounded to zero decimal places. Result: 2014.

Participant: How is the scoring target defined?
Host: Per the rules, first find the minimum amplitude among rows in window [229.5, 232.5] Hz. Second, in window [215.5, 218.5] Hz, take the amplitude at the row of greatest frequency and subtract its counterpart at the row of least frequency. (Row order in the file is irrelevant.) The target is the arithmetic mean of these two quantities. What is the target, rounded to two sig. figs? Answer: 92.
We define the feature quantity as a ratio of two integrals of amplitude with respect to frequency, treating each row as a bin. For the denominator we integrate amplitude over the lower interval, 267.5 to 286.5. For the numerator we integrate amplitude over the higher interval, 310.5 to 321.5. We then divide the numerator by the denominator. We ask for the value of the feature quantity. 0.5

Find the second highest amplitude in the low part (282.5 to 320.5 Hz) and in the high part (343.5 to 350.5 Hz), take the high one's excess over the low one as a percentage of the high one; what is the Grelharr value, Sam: -21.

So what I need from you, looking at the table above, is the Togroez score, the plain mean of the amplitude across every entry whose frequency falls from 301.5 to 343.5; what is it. 149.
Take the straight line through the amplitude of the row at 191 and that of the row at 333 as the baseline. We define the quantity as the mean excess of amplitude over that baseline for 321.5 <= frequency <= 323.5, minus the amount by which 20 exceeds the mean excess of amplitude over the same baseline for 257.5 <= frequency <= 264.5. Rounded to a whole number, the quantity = 93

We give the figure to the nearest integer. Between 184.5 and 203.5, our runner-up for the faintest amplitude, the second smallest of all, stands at 183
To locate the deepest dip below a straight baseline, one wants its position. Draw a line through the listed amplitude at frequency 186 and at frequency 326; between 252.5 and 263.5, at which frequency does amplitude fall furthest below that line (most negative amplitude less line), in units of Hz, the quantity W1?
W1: 253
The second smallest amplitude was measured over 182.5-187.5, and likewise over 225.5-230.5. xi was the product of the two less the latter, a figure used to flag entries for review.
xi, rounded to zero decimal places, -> 36158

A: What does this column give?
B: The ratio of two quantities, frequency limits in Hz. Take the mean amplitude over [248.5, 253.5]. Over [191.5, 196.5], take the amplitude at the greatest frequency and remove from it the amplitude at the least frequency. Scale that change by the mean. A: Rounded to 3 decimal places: 0.011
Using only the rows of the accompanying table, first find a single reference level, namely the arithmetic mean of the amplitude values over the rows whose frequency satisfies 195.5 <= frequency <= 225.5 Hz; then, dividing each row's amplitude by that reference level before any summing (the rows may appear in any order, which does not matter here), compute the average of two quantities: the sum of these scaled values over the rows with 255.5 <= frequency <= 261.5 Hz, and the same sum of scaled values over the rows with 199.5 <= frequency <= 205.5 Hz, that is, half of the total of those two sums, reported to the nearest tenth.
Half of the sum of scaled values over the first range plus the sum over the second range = 6.1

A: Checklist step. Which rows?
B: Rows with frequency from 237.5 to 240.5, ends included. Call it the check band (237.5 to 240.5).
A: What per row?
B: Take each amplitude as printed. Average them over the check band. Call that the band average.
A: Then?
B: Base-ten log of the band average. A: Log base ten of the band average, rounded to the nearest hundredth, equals 2.28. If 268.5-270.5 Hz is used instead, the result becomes 2.31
